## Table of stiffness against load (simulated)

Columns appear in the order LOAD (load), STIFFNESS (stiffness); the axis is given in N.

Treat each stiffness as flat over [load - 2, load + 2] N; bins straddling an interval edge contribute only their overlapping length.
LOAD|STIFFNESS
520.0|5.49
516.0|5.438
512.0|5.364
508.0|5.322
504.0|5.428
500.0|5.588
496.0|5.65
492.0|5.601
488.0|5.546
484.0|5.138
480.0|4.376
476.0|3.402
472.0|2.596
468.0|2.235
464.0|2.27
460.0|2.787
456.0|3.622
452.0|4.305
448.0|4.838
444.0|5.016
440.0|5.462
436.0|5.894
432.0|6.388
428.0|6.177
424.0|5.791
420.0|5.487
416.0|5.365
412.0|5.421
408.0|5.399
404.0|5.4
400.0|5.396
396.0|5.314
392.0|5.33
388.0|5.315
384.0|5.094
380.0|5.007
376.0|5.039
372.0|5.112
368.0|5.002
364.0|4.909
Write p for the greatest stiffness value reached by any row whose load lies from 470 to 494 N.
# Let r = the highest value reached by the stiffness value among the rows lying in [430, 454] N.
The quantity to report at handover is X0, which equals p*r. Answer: 36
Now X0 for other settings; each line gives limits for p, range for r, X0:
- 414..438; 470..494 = 36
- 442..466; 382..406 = 27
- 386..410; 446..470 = 26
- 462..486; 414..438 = 33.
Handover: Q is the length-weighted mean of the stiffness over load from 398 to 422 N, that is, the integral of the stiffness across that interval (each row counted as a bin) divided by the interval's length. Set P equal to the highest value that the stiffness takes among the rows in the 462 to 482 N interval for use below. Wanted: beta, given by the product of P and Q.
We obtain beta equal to 24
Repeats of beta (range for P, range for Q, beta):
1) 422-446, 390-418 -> 34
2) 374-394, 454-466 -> 15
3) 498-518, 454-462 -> 18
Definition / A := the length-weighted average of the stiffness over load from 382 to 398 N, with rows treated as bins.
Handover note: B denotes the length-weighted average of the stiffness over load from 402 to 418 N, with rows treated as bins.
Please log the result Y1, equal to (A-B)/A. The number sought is -0.03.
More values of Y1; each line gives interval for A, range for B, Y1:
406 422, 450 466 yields 0.40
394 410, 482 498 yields -0.02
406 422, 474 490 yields 0.15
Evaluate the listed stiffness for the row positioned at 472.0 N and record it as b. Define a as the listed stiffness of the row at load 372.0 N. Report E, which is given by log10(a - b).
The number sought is 0.4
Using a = 5.112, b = 2.596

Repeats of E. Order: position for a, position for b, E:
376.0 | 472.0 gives 0.4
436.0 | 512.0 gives -0.3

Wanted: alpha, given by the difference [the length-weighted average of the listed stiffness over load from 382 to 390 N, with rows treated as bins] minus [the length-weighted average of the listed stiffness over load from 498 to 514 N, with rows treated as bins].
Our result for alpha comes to -0.2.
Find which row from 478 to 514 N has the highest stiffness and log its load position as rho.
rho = 496.0 N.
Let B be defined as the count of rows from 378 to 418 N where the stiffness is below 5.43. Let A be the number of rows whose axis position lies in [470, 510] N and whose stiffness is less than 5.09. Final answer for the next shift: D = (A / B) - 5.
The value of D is -4.7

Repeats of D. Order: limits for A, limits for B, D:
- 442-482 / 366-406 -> -4.0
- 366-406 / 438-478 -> -4.7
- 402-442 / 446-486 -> -5.0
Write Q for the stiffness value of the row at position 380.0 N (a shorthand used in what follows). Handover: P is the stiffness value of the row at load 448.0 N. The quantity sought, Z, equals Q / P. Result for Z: 1.03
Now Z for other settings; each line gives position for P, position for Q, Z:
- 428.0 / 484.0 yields 0.83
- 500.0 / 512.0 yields 0.96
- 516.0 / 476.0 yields 0.63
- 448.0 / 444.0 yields 1.04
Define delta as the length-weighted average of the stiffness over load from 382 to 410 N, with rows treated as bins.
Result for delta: 5.32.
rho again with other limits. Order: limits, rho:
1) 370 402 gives 400.0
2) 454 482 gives 480.0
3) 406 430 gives 428.0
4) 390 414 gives 412.0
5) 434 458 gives 436.0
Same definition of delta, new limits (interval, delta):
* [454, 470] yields 2.73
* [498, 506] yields 5.51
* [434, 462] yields 4.56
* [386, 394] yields 5.32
